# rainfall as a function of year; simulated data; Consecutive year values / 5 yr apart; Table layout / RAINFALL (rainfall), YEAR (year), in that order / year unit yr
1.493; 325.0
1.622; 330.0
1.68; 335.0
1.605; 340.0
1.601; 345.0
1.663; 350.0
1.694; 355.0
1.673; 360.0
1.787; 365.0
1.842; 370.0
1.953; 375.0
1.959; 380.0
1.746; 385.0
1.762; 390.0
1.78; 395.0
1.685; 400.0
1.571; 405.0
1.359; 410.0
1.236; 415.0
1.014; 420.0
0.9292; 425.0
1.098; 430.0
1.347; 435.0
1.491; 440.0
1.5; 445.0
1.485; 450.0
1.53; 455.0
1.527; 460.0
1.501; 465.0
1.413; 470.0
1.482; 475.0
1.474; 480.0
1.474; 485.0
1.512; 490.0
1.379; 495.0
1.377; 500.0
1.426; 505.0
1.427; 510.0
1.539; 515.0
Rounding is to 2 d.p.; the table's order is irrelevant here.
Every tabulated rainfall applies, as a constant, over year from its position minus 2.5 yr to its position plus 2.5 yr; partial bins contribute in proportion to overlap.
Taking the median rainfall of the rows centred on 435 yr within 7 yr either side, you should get 1.35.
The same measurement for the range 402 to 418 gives 1.36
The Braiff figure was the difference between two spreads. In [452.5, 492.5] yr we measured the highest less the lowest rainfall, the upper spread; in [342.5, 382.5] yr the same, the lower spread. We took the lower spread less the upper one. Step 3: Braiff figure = 0.2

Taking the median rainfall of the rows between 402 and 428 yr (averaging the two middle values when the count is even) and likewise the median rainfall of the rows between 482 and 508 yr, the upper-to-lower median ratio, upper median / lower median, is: 1.15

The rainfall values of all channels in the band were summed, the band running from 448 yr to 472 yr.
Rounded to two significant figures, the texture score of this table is 7.5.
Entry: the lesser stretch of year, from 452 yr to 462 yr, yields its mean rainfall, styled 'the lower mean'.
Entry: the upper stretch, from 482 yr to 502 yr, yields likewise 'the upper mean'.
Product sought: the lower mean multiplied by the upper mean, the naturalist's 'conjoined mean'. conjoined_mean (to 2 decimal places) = 2.19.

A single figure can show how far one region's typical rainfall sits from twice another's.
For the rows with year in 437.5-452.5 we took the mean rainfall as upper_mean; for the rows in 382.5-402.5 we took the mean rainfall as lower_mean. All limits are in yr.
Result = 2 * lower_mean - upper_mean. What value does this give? 2.0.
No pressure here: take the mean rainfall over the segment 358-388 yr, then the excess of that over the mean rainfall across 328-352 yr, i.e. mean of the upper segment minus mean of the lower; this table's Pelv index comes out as 0.2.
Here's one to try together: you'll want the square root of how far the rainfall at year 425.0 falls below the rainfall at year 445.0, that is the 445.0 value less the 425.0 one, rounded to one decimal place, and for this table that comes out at 0.8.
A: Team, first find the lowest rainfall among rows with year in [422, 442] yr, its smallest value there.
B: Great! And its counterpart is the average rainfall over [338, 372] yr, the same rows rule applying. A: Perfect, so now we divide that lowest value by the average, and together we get 0.55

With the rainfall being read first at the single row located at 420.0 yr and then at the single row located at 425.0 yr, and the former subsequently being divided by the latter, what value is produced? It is 1.1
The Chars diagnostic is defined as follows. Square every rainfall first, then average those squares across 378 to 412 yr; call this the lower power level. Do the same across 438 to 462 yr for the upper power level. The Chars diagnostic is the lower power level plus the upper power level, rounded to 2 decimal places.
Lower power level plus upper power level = 5.17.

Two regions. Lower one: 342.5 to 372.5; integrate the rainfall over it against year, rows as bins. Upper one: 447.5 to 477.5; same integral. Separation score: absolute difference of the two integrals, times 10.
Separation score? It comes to 66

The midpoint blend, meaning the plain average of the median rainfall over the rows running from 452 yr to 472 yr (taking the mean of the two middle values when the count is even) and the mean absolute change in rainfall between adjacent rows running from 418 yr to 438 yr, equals 0.84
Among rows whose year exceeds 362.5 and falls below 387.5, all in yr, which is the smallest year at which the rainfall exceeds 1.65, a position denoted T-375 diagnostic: 365.0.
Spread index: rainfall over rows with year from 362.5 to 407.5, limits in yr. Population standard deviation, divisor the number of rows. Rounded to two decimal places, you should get 0.12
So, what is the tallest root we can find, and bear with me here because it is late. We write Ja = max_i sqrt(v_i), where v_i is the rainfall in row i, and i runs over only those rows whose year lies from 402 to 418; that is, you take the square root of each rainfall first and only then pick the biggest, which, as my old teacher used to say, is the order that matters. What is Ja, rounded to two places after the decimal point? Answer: 1.25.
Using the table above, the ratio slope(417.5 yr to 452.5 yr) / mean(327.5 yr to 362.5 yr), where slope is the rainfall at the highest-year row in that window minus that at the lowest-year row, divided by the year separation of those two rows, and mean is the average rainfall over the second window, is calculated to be 0.010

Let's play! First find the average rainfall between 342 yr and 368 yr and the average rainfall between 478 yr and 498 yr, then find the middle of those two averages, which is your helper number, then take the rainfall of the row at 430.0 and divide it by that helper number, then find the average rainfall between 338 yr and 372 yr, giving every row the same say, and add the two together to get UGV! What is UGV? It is 2.39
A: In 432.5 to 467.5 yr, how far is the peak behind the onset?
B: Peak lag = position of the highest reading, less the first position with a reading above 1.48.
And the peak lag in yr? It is 15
